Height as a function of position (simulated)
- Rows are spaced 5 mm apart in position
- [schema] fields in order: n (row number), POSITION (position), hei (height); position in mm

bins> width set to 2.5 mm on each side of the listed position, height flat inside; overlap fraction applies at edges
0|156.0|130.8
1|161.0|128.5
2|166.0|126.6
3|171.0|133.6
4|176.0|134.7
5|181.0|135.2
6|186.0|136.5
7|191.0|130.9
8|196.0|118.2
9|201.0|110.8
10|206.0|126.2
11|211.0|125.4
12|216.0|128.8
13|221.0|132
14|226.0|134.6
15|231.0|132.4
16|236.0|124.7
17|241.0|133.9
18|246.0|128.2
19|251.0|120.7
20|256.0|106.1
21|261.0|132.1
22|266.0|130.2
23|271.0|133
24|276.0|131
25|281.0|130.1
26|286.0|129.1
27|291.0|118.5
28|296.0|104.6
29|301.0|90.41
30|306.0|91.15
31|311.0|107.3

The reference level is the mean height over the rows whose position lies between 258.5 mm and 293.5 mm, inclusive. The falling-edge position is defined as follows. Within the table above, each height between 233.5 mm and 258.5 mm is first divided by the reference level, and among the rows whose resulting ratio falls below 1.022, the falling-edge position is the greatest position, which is 256.0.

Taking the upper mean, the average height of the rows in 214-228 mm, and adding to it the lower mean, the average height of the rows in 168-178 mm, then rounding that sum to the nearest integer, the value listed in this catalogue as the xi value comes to 266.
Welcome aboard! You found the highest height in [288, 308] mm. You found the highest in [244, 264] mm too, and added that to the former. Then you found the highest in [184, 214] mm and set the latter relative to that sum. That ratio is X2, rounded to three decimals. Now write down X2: 0.545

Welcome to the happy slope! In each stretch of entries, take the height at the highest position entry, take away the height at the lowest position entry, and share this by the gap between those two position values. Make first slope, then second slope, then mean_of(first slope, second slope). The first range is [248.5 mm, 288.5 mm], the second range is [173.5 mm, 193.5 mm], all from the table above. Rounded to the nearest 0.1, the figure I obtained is 0.0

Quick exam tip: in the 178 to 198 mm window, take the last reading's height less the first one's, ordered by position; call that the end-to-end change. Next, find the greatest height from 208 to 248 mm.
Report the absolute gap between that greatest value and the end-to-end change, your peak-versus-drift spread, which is 152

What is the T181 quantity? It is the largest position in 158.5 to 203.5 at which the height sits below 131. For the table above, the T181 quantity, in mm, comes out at 201.0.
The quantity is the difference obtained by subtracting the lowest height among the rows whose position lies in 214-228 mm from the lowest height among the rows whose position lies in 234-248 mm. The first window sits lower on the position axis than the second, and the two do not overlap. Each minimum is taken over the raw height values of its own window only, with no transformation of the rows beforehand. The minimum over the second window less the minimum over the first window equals -4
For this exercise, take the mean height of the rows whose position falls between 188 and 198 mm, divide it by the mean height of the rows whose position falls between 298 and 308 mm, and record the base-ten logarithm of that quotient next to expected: 0.14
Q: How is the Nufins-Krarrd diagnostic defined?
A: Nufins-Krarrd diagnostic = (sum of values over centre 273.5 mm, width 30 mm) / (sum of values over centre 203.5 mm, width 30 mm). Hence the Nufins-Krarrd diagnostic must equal 1.06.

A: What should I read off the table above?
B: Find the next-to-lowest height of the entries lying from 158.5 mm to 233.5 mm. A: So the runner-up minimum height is 118.2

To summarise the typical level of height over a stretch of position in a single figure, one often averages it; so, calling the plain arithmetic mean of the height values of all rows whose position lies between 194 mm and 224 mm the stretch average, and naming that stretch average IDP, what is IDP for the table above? 124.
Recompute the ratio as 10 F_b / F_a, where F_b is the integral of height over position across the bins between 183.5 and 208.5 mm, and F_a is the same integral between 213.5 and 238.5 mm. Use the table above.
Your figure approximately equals 9.5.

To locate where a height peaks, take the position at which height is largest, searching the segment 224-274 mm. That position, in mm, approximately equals 226.0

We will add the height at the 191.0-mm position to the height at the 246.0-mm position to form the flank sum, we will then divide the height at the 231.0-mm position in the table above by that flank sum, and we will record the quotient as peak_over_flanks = 0.51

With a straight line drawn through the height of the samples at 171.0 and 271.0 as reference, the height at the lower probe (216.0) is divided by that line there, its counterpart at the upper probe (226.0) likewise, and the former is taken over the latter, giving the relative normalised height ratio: 0.96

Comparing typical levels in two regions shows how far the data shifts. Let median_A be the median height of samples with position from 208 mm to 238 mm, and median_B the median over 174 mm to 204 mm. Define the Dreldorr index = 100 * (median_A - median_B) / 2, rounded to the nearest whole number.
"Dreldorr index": -120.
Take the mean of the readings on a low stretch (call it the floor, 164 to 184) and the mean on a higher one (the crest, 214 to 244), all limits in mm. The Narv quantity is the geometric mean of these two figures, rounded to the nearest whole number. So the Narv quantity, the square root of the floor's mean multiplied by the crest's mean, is 132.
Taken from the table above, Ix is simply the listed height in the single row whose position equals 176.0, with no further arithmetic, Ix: 134.7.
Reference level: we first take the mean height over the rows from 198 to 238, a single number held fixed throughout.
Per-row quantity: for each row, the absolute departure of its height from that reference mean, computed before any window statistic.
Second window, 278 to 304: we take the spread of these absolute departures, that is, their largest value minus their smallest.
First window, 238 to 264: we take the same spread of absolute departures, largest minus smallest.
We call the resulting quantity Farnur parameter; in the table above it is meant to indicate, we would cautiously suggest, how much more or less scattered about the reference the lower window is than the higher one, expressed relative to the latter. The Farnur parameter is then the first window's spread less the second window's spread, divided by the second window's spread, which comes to -0.43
